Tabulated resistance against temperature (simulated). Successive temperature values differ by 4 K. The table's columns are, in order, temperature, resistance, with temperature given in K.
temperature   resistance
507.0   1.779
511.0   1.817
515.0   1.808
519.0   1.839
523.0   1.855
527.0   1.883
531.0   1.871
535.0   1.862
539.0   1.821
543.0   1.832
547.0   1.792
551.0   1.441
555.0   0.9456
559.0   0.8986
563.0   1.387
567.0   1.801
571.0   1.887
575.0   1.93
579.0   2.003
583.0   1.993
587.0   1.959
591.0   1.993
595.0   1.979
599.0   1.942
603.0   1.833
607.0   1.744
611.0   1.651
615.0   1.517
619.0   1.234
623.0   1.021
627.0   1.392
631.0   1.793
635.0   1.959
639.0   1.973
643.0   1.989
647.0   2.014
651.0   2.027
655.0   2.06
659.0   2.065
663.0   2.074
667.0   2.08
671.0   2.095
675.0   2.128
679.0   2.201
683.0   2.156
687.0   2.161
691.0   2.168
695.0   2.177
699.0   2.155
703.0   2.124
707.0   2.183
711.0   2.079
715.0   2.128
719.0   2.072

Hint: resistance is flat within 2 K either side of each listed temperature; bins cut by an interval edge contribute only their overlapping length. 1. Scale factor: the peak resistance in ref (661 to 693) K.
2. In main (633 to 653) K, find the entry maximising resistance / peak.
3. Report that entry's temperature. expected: 651.0 K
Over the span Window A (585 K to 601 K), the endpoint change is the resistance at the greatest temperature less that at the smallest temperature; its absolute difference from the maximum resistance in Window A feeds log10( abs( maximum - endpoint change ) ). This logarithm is 0.30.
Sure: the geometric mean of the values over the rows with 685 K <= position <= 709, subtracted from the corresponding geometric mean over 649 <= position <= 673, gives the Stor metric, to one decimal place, -0.1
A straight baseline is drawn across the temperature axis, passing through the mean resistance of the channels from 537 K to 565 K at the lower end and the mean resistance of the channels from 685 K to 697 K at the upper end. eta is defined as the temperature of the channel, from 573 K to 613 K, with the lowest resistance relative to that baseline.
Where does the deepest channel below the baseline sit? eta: 611.0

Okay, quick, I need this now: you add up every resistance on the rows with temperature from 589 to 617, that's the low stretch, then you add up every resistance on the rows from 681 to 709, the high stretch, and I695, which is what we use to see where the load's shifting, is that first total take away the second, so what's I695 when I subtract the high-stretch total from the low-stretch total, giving -2.5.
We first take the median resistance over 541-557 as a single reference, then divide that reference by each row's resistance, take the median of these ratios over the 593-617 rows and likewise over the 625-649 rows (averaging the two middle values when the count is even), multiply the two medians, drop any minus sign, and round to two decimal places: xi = 0.74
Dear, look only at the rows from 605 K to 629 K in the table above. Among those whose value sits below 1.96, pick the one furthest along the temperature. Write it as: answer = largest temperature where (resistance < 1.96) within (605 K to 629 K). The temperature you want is 627.0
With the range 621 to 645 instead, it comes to 635.0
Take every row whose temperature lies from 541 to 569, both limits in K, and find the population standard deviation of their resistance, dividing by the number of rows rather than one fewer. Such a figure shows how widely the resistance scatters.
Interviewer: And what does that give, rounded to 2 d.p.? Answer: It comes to 0.37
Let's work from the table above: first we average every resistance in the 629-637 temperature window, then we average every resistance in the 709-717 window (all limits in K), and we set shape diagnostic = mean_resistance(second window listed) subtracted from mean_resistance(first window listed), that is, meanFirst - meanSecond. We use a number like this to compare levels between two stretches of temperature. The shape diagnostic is -0.23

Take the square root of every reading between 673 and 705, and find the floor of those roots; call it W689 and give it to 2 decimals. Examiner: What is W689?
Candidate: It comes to 1.46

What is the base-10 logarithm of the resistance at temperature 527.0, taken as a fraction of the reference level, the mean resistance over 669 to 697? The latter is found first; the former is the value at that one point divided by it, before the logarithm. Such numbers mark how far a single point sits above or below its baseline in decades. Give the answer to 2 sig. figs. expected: -0.059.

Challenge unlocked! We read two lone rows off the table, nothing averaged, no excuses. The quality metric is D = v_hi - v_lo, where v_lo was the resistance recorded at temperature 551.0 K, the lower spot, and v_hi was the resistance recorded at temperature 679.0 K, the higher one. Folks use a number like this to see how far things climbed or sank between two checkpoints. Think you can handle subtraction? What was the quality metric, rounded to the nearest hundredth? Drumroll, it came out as 0.76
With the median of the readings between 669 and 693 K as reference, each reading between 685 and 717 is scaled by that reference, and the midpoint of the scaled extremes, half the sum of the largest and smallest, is 0.99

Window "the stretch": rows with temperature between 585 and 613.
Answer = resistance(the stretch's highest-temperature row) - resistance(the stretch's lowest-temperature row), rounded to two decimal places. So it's -0.31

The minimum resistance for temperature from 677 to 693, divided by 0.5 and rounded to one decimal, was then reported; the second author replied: 4.3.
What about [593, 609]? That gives 3.5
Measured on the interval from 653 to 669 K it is 4.1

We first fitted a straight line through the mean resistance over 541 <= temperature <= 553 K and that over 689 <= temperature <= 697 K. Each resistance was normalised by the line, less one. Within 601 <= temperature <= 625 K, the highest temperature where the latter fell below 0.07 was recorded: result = 623.0 K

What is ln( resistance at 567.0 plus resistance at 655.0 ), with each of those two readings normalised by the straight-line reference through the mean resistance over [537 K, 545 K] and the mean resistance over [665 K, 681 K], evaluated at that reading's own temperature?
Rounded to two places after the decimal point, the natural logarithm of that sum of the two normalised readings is 0.66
